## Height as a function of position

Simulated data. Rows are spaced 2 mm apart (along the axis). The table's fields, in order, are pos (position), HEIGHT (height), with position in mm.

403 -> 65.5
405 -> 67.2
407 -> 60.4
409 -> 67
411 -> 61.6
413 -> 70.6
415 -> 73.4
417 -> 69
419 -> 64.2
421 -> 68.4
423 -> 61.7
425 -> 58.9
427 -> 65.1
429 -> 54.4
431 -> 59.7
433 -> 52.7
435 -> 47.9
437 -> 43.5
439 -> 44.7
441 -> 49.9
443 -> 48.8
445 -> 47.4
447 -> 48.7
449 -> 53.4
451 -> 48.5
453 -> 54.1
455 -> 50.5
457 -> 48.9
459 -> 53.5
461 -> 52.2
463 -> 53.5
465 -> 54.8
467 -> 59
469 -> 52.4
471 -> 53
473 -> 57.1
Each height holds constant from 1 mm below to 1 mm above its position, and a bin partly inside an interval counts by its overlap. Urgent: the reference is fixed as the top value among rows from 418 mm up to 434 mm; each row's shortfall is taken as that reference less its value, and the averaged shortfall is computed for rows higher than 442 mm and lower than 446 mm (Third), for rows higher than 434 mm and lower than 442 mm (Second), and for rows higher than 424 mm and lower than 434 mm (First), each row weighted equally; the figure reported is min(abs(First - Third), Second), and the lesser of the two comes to 10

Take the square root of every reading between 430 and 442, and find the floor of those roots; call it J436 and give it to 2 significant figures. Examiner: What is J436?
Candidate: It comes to 6.6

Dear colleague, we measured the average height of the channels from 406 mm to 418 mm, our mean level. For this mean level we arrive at 67.0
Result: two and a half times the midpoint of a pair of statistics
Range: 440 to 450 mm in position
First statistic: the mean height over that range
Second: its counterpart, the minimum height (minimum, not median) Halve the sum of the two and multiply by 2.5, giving 121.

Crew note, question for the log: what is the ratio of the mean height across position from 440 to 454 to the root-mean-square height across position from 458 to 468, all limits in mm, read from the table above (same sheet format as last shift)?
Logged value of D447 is 0.92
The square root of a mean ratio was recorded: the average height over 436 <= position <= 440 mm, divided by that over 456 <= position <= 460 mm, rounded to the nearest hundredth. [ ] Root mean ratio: 0.93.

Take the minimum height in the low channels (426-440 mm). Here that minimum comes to 43.5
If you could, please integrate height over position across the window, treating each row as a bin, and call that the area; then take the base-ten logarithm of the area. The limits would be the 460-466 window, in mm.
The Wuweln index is 2.51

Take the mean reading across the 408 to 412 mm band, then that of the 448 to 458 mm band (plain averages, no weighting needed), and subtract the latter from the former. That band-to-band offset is 13.2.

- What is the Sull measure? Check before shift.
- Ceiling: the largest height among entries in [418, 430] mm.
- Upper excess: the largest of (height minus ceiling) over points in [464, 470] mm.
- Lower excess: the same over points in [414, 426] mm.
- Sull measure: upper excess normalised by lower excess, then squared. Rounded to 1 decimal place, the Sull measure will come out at 3.5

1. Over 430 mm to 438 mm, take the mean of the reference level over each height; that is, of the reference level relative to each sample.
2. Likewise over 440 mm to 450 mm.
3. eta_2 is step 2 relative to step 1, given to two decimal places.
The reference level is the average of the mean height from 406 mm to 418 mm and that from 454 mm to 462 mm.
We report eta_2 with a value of 1.01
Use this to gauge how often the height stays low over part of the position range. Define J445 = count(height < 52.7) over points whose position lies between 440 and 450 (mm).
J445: 4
